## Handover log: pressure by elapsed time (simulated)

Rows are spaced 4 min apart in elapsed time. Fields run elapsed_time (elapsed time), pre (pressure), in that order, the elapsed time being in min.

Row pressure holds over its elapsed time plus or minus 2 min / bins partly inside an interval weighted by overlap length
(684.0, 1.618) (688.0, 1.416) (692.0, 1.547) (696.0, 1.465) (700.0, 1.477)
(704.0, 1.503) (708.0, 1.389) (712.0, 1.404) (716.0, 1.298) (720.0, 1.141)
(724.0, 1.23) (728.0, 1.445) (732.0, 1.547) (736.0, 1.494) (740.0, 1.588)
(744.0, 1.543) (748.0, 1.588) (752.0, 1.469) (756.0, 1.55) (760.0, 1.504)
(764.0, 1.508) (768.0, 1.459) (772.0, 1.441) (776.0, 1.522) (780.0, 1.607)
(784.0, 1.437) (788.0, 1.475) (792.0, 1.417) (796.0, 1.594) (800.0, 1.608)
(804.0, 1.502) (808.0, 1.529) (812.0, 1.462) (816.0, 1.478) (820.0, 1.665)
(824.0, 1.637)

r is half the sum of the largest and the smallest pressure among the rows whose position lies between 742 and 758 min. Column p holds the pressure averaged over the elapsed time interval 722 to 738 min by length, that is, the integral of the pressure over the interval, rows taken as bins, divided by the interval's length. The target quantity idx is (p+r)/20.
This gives 0.148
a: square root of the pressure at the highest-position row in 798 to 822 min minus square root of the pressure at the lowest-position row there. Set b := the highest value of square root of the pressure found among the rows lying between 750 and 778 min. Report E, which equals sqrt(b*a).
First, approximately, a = 0.02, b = 1.24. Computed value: 0.17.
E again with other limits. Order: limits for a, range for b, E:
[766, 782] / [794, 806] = 0.28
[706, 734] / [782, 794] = 0.28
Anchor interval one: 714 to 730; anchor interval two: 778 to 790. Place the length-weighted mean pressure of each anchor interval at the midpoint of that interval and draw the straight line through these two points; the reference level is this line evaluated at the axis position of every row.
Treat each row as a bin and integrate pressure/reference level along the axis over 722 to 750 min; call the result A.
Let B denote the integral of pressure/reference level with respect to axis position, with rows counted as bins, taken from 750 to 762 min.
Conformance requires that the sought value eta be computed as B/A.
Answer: 0.41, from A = 31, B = 13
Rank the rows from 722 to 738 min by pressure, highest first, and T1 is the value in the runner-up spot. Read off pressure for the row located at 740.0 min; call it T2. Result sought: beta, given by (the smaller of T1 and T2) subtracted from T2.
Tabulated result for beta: 0.09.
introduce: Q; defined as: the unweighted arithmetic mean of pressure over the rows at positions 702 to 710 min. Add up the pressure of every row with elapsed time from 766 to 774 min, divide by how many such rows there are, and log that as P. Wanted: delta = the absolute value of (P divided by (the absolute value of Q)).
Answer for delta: 1.00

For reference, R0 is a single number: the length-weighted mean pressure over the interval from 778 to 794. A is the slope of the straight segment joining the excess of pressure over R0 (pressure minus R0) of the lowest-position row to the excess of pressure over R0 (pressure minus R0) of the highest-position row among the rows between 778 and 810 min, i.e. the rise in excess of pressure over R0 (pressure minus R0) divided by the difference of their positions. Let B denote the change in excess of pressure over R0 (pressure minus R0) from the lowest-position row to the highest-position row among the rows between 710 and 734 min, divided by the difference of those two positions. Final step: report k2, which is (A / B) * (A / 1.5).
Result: 0.001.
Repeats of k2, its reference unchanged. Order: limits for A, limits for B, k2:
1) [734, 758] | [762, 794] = -0.002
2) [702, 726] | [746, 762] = -0.018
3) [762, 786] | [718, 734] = 0.000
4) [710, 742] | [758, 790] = -0.028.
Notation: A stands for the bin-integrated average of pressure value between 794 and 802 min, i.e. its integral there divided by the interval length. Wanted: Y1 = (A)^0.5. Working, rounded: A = 1.60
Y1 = 1.27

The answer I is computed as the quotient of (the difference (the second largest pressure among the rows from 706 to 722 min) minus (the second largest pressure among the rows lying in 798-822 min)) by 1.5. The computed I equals -0.15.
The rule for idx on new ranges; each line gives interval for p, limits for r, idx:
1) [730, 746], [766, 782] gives 0.153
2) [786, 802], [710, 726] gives 0.140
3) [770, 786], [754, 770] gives 0.150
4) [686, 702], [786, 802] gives 0.149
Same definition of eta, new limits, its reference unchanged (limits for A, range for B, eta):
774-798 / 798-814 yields 0.64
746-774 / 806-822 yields 0.51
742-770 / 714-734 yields 0.68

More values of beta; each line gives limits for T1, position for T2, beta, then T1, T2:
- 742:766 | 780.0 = 0.06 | 1.55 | 1.607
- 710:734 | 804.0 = 0.06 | 1.445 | 1.502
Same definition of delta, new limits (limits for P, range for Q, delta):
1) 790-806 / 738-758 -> 0.99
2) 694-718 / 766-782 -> 0.94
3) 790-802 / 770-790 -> 1.03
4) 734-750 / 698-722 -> 1.13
